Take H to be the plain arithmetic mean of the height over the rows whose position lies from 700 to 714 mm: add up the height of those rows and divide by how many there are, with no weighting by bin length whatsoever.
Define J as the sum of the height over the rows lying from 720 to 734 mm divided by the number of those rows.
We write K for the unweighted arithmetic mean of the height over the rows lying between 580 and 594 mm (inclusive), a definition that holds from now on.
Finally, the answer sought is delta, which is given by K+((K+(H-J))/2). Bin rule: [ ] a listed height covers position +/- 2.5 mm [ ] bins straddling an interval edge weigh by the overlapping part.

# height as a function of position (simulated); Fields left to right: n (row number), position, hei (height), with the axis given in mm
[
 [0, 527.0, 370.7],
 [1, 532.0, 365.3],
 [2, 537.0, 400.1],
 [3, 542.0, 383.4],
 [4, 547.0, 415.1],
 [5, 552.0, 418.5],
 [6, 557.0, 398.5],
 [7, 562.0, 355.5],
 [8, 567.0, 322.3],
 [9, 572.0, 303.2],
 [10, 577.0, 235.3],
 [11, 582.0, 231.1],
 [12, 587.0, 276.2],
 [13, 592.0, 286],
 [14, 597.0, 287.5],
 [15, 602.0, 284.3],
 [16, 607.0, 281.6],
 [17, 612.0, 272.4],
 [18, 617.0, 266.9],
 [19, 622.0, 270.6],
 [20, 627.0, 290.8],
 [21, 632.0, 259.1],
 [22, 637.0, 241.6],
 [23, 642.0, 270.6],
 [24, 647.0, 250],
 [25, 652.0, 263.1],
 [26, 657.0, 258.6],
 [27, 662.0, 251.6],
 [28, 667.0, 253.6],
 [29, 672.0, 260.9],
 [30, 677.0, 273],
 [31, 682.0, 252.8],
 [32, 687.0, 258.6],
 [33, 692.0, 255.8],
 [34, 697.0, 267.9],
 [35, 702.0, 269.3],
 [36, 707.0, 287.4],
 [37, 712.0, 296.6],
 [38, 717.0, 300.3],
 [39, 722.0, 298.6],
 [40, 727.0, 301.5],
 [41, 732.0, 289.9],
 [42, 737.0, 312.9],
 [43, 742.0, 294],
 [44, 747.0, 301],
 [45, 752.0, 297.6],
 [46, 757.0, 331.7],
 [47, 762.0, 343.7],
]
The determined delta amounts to 391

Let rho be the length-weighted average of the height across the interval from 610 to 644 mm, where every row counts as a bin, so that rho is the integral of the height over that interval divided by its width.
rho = 267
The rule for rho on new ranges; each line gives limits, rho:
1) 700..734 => 292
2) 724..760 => 305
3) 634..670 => 256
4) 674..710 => 267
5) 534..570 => 383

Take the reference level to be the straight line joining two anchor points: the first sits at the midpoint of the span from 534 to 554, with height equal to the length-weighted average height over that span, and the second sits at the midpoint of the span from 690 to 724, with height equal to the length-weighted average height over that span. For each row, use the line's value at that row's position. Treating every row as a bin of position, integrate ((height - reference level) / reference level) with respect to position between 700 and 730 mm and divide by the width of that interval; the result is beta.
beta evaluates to 0.06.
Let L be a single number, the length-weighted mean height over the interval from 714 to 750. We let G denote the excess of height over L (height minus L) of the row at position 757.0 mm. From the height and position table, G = 32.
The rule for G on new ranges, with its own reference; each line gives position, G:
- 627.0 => -9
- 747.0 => 1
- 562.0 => 56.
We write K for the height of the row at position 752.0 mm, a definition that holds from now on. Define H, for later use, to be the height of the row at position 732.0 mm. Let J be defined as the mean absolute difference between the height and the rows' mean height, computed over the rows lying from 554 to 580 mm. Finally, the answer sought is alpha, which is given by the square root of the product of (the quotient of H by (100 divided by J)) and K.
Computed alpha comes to 193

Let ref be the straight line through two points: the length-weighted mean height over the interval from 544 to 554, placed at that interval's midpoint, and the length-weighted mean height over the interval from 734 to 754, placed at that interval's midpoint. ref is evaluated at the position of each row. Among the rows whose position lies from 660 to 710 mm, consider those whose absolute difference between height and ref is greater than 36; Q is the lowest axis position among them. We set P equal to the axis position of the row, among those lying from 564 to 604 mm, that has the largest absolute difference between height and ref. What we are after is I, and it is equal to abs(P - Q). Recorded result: 80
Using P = 582.0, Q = 662.0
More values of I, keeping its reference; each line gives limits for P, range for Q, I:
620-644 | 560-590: 75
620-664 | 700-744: 65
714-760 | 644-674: 110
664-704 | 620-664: 45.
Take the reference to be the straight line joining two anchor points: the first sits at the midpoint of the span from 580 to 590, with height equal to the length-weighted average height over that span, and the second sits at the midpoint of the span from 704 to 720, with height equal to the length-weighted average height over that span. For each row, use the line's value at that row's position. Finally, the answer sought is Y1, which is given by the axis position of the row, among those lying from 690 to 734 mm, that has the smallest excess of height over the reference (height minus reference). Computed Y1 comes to 692.0 mm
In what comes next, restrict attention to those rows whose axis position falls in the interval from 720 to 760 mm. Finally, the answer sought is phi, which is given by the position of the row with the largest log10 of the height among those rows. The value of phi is 757.0 mm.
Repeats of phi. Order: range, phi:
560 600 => 562.0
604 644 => 627.0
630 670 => 642.0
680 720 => 717.0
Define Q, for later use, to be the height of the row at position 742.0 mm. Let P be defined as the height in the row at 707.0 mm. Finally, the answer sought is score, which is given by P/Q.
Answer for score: 0.98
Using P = 287.4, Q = 294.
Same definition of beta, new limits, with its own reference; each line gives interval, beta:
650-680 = -0.17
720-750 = 0.15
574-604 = -0.28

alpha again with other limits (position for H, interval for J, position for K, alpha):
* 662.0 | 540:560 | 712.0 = 98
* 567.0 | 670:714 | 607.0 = 100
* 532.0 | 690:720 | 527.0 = 144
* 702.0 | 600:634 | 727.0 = 85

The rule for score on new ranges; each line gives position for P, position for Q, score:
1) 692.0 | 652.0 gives 0.97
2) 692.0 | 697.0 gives 0.95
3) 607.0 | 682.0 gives 1.11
